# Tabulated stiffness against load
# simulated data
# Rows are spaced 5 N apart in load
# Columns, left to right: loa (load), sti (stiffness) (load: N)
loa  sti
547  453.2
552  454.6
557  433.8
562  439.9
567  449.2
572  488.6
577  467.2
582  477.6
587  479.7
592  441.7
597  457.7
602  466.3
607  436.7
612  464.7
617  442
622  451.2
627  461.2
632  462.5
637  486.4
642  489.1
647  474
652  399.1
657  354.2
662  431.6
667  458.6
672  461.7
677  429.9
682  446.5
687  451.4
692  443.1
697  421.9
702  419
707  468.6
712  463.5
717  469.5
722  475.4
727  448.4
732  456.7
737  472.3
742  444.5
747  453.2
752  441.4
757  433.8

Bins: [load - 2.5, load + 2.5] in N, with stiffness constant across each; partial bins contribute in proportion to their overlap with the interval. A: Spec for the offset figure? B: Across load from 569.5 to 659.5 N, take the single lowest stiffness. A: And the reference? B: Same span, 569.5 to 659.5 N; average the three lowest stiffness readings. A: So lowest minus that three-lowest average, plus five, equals -37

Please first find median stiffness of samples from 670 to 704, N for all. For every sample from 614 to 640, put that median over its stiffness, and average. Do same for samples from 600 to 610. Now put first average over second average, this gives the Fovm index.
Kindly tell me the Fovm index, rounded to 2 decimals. 0.98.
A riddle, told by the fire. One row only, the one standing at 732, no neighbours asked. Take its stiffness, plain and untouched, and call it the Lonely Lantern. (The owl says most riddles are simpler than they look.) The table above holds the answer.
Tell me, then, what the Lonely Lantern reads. 456.7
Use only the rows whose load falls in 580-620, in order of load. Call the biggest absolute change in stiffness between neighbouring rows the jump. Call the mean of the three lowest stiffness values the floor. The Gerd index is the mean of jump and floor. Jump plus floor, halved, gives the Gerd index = 239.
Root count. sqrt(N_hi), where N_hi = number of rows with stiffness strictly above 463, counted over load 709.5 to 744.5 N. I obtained 2.0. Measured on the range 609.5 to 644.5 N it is 1.7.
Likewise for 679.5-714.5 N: 1.4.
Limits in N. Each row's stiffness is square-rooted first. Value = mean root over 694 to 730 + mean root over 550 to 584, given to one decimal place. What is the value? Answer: 42.7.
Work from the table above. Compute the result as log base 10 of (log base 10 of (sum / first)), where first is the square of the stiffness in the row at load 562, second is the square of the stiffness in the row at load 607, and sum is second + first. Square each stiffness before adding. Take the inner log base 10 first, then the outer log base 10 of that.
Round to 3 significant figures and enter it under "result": -0.526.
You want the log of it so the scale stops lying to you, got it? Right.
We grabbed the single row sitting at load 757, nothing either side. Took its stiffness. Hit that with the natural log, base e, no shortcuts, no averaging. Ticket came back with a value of 6.07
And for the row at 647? 6.16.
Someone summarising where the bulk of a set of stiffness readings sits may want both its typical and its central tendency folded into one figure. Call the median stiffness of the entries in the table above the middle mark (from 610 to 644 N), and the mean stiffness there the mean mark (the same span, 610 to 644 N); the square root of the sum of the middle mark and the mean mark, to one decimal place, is 30.5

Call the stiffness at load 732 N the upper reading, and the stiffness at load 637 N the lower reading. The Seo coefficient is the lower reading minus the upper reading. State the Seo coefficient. 30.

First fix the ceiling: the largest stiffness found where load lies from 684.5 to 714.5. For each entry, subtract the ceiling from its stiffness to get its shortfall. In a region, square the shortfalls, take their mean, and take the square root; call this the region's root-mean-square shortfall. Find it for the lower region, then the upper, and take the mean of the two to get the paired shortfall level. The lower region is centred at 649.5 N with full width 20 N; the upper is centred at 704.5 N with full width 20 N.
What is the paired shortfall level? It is 51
